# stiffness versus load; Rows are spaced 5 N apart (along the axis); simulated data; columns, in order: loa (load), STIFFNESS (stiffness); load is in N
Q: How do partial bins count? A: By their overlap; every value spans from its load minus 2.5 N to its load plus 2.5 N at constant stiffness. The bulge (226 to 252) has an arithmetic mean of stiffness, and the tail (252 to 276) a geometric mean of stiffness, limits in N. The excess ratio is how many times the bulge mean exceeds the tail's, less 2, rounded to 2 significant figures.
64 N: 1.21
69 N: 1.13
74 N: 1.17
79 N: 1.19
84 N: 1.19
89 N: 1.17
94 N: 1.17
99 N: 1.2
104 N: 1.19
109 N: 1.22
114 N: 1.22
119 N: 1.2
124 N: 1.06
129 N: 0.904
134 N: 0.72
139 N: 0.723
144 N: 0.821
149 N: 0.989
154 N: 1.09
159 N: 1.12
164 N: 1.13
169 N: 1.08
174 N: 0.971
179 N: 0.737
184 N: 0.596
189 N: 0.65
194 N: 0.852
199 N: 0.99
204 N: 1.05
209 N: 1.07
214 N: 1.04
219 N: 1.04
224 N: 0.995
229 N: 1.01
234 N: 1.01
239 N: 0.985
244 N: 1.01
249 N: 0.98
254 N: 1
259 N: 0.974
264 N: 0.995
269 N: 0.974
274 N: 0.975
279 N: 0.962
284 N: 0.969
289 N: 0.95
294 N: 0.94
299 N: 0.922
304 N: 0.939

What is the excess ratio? -0.98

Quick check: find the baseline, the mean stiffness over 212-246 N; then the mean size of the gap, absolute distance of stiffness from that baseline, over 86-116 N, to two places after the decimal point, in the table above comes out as 0.18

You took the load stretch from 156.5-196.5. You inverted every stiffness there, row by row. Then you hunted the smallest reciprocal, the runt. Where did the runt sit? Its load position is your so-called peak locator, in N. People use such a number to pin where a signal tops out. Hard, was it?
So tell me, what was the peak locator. 164 N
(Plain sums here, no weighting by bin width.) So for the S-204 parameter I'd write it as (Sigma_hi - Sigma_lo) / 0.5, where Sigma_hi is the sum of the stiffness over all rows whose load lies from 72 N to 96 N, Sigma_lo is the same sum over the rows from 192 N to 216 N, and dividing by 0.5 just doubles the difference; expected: 1.8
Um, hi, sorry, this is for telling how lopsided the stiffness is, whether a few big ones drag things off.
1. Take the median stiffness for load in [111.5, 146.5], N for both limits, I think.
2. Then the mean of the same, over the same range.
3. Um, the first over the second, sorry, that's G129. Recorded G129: 0.95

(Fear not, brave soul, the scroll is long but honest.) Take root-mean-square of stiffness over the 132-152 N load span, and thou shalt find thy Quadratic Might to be 0.82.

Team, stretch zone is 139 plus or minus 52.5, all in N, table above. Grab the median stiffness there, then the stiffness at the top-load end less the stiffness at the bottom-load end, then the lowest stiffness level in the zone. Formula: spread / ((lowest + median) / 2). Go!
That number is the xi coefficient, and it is -0.62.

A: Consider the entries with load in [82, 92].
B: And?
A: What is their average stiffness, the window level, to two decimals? 1.18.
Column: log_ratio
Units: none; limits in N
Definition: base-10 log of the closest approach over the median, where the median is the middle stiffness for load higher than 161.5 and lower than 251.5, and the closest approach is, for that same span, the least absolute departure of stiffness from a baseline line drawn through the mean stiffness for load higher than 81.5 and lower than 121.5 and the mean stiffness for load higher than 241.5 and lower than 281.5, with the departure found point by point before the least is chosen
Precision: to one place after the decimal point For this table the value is -3.9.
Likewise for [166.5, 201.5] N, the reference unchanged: -1.5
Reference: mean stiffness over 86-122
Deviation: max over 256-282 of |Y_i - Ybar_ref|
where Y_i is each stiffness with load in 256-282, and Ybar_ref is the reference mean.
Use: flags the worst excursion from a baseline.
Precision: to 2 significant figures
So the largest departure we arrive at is 0.23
